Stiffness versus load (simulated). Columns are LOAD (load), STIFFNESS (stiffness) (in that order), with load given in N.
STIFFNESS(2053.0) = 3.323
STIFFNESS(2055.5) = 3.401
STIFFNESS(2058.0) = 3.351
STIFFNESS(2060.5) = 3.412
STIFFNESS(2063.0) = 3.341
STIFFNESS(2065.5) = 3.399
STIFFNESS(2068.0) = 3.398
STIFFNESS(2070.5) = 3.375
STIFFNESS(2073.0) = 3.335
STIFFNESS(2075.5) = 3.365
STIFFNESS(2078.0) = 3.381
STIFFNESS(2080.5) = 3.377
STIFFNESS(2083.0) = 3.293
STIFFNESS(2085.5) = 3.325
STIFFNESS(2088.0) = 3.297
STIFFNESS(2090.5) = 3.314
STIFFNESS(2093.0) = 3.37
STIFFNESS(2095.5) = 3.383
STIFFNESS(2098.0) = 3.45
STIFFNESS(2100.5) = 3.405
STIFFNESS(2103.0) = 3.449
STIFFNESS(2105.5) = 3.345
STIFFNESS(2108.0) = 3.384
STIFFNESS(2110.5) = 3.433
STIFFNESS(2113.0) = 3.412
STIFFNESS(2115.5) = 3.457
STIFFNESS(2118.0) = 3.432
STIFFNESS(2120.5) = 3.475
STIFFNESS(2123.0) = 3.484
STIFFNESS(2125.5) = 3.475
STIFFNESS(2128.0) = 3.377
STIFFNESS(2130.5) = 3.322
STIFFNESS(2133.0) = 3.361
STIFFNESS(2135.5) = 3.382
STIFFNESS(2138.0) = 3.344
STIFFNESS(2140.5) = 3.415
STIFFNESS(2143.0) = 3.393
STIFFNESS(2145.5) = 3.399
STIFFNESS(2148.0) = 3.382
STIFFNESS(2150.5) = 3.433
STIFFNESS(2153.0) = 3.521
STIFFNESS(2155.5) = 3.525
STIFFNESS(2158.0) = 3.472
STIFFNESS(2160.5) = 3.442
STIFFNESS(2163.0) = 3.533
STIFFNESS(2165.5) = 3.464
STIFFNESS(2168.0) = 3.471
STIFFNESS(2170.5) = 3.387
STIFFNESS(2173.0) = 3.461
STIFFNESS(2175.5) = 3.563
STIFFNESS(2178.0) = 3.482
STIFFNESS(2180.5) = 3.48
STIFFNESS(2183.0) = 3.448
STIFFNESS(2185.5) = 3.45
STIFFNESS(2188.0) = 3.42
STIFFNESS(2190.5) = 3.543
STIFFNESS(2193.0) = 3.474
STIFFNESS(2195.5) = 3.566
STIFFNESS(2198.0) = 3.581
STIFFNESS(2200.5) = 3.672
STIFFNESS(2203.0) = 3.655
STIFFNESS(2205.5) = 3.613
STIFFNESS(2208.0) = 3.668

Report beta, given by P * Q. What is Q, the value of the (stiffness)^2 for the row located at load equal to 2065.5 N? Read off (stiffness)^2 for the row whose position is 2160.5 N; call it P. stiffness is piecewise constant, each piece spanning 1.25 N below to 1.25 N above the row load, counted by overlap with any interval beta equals 137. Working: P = 11.8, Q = 11.6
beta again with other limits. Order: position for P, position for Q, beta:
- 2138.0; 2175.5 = 142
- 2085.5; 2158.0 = 133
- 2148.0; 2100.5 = 133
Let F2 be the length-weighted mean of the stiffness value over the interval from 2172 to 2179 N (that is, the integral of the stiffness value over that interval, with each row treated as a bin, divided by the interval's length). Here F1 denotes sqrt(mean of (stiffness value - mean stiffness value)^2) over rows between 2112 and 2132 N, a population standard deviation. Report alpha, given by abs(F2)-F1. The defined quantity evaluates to 3.45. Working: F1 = 0.053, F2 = 3.50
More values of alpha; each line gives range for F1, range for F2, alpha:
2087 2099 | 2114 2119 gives 3.39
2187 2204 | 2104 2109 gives 3.28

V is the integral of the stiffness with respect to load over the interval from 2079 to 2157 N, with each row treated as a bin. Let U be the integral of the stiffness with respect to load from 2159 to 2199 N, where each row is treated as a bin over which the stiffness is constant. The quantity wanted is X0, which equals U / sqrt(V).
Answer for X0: 9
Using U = 139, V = 265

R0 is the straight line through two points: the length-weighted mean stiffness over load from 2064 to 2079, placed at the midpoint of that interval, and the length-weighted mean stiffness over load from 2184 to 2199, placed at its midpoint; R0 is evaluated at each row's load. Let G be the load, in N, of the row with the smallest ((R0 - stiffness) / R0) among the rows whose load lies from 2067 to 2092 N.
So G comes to 2068.0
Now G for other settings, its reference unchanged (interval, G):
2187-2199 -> 2198.0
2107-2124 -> 2123.0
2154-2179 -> 2175.5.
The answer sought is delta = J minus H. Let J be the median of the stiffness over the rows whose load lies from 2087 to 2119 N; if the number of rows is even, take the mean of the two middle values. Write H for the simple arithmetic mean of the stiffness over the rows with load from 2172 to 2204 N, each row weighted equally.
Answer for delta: -0.12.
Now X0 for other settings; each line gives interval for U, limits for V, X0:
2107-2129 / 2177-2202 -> 8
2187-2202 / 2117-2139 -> 6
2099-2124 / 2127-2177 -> 7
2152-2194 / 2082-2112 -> 15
